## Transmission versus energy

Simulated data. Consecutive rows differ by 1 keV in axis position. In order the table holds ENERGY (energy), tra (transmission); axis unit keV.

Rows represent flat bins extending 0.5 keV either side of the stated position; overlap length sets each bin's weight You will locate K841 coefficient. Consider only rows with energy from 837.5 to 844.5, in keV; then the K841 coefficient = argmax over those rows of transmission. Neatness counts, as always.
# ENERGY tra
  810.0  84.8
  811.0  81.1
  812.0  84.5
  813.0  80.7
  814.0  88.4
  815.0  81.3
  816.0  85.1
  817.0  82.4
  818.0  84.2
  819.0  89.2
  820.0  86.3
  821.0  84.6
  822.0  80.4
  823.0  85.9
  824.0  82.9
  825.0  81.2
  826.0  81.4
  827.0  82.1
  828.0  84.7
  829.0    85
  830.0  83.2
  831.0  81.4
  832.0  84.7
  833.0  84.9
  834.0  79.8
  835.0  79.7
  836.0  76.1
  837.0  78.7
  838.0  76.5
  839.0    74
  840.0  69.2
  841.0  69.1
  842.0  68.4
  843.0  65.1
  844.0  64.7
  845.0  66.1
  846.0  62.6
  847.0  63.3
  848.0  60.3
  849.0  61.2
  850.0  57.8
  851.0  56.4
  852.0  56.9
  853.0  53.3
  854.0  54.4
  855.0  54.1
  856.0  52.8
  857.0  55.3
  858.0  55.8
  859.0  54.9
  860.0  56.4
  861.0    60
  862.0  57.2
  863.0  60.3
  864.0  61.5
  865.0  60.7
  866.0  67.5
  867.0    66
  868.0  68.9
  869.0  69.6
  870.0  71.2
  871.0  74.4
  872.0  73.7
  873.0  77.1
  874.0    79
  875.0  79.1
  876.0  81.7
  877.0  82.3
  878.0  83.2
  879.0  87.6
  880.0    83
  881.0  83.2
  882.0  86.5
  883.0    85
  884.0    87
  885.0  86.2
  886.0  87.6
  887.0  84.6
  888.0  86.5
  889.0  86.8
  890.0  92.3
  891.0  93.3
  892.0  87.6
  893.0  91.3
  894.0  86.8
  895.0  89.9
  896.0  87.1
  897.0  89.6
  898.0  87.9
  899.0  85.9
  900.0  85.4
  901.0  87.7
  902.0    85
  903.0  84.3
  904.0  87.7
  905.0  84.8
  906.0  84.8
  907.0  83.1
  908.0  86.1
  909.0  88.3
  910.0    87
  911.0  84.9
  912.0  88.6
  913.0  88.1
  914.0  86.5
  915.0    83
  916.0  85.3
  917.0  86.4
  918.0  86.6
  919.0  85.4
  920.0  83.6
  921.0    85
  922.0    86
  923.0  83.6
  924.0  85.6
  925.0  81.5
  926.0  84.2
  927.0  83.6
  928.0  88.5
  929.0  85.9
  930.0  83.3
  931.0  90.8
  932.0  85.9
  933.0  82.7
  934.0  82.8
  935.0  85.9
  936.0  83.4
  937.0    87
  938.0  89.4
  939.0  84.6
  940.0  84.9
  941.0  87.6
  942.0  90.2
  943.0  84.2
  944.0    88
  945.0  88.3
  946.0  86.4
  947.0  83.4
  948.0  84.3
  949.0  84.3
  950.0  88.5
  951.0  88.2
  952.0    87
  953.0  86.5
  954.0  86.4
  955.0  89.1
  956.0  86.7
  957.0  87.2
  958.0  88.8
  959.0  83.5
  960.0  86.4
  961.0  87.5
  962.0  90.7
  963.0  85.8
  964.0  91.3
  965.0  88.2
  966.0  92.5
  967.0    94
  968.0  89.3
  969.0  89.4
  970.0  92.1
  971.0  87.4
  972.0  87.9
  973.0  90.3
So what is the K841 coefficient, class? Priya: 838.0 keV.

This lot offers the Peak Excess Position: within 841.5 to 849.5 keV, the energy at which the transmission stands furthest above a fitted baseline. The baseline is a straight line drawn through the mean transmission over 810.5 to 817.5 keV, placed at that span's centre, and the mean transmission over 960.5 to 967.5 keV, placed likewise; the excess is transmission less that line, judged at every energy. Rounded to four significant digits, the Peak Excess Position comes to 842.0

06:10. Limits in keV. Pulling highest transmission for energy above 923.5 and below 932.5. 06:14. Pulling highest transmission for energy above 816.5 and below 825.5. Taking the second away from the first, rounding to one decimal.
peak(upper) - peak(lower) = 1.6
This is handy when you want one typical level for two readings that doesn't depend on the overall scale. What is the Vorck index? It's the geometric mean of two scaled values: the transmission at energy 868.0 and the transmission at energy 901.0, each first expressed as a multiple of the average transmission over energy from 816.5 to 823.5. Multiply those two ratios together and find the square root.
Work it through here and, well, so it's 0.92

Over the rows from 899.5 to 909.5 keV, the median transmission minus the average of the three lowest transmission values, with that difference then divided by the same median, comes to 0.01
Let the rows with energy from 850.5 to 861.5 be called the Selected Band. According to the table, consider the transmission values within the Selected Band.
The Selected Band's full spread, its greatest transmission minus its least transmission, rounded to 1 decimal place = 7.2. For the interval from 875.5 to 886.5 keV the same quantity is 5.9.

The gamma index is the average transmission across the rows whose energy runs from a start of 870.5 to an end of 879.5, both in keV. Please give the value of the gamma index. 80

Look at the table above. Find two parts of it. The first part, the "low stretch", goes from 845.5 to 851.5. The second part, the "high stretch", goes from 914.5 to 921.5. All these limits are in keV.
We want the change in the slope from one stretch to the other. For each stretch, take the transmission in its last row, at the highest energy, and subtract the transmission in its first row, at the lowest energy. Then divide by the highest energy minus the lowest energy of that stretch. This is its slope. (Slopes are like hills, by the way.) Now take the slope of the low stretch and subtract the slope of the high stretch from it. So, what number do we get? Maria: -1.6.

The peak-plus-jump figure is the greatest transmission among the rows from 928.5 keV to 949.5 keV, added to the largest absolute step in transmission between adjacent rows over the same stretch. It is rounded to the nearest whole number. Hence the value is 98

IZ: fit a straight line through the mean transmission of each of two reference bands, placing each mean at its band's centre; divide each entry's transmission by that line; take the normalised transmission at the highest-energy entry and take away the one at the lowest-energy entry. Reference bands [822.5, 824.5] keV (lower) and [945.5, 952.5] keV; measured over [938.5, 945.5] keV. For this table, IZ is 0.042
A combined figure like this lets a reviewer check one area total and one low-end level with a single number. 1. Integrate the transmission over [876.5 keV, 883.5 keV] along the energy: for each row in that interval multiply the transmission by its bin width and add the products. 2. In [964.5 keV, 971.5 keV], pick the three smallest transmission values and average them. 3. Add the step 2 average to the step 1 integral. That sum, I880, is 679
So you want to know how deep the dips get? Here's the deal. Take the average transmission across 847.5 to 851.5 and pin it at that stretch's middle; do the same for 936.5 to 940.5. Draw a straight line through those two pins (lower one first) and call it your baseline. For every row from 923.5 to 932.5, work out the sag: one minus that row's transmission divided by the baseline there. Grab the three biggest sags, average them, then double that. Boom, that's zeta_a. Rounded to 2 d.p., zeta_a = 0.01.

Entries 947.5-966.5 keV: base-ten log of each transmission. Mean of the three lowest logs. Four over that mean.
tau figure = 2.08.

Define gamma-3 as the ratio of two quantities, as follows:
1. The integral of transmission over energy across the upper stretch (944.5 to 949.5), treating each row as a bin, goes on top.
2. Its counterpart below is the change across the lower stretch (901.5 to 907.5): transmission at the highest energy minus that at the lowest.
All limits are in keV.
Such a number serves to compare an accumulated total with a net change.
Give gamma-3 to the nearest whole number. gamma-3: -225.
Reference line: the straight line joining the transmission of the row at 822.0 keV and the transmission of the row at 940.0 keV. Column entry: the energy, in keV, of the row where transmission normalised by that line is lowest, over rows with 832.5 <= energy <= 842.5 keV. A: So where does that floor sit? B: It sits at 842.0 keV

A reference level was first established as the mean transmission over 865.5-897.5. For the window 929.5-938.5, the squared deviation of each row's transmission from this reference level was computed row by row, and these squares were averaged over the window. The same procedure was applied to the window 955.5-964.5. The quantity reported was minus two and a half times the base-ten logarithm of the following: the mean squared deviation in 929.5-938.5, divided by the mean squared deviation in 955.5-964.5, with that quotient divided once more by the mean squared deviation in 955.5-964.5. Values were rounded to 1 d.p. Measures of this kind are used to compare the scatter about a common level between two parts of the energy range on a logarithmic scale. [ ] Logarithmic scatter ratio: 4.3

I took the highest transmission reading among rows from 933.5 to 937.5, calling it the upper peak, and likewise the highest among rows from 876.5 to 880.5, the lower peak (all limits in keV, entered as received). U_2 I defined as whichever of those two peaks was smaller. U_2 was 87.0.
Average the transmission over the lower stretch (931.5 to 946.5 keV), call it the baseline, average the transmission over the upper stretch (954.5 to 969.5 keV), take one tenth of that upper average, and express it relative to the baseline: 0.103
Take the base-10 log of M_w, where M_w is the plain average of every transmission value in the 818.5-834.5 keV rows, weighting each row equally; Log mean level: 1.922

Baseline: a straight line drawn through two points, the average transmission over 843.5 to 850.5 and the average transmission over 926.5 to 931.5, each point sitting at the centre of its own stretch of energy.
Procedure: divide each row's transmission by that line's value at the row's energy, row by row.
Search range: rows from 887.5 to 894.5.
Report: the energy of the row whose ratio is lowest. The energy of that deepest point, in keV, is 894.0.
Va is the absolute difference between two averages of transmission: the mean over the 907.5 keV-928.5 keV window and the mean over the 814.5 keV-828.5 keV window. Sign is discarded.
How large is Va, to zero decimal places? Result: 2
